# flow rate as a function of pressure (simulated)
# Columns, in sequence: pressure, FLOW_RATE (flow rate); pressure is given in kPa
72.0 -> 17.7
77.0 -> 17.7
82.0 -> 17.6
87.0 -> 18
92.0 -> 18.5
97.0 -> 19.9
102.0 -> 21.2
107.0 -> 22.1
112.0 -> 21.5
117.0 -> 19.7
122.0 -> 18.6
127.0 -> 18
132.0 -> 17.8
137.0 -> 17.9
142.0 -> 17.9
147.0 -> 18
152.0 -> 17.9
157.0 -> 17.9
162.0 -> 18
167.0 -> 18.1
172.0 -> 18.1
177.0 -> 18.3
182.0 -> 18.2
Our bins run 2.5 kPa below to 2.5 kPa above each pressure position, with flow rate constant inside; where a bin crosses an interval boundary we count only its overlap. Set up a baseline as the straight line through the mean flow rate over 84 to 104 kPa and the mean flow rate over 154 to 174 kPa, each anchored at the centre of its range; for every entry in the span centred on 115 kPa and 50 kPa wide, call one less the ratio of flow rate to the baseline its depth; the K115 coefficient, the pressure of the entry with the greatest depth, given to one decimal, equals 92.0 kPa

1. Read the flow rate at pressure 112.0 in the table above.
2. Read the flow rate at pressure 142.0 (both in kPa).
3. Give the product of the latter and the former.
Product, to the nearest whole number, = 385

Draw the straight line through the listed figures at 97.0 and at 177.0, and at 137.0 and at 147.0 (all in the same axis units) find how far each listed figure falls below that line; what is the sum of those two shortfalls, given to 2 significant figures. 2.1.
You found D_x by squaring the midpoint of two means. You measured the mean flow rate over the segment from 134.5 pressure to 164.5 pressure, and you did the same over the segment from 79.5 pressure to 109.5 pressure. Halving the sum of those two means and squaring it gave 351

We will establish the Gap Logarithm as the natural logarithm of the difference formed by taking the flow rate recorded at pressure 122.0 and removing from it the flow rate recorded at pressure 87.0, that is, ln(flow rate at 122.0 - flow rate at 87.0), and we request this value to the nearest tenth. -0.5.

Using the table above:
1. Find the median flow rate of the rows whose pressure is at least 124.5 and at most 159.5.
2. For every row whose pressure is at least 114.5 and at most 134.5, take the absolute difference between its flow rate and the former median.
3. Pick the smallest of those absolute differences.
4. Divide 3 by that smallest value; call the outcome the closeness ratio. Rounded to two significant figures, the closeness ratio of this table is 30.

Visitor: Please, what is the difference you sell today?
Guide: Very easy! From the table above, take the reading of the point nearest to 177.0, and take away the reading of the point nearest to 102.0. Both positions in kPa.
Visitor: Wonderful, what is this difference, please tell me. -3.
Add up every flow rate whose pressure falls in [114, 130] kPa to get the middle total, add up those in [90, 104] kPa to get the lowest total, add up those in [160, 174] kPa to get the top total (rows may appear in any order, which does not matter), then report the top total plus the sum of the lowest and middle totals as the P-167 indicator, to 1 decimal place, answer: 170.1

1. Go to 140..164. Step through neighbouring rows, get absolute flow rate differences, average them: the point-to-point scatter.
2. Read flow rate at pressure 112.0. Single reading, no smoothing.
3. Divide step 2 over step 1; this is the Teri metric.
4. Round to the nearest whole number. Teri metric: 287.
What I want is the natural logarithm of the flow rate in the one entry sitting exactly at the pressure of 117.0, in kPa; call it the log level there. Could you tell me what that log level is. 2.98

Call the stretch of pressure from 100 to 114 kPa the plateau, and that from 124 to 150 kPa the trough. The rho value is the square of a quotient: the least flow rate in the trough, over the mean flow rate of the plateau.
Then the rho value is 0.68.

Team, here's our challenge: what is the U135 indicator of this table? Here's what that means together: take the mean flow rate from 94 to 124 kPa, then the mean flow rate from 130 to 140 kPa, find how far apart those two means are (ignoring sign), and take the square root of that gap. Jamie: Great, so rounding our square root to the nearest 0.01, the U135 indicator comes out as 1.63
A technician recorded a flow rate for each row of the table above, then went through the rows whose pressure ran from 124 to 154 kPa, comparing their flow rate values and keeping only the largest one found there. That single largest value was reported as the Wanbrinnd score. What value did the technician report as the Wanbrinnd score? 18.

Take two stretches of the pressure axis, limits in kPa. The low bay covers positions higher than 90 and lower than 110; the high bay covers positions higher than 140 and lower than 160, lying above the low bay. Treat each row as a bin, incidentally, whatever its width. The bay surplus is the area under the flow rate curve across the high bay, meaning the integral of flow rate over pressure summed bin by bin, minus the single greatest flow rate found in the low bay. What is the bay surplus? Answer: 336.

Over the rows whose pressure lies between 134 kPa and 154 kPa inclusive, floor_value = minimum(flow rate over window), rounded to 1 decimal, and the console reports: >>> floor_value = 17.9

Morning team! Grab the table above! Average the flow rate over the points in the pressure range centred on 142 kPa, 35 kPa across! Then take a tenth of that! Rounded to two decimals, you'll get 1.79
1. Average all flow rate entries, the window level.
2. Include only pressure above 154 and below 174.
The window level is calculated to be 18.0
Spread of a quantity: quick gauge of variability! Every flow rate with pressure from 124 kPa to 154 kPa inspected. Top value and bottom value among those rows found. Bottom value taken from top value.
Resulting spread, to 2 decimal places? 0.20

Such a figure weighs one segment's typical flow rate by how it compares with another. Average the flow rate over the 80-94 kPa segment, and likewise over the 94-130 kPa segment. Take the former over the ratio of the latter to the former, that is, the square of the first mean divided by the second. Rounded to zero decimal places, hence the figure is 16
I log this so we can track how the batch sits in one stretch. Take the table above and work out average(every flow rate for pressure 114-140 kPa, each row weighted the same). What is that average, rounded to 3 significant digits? 18.4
